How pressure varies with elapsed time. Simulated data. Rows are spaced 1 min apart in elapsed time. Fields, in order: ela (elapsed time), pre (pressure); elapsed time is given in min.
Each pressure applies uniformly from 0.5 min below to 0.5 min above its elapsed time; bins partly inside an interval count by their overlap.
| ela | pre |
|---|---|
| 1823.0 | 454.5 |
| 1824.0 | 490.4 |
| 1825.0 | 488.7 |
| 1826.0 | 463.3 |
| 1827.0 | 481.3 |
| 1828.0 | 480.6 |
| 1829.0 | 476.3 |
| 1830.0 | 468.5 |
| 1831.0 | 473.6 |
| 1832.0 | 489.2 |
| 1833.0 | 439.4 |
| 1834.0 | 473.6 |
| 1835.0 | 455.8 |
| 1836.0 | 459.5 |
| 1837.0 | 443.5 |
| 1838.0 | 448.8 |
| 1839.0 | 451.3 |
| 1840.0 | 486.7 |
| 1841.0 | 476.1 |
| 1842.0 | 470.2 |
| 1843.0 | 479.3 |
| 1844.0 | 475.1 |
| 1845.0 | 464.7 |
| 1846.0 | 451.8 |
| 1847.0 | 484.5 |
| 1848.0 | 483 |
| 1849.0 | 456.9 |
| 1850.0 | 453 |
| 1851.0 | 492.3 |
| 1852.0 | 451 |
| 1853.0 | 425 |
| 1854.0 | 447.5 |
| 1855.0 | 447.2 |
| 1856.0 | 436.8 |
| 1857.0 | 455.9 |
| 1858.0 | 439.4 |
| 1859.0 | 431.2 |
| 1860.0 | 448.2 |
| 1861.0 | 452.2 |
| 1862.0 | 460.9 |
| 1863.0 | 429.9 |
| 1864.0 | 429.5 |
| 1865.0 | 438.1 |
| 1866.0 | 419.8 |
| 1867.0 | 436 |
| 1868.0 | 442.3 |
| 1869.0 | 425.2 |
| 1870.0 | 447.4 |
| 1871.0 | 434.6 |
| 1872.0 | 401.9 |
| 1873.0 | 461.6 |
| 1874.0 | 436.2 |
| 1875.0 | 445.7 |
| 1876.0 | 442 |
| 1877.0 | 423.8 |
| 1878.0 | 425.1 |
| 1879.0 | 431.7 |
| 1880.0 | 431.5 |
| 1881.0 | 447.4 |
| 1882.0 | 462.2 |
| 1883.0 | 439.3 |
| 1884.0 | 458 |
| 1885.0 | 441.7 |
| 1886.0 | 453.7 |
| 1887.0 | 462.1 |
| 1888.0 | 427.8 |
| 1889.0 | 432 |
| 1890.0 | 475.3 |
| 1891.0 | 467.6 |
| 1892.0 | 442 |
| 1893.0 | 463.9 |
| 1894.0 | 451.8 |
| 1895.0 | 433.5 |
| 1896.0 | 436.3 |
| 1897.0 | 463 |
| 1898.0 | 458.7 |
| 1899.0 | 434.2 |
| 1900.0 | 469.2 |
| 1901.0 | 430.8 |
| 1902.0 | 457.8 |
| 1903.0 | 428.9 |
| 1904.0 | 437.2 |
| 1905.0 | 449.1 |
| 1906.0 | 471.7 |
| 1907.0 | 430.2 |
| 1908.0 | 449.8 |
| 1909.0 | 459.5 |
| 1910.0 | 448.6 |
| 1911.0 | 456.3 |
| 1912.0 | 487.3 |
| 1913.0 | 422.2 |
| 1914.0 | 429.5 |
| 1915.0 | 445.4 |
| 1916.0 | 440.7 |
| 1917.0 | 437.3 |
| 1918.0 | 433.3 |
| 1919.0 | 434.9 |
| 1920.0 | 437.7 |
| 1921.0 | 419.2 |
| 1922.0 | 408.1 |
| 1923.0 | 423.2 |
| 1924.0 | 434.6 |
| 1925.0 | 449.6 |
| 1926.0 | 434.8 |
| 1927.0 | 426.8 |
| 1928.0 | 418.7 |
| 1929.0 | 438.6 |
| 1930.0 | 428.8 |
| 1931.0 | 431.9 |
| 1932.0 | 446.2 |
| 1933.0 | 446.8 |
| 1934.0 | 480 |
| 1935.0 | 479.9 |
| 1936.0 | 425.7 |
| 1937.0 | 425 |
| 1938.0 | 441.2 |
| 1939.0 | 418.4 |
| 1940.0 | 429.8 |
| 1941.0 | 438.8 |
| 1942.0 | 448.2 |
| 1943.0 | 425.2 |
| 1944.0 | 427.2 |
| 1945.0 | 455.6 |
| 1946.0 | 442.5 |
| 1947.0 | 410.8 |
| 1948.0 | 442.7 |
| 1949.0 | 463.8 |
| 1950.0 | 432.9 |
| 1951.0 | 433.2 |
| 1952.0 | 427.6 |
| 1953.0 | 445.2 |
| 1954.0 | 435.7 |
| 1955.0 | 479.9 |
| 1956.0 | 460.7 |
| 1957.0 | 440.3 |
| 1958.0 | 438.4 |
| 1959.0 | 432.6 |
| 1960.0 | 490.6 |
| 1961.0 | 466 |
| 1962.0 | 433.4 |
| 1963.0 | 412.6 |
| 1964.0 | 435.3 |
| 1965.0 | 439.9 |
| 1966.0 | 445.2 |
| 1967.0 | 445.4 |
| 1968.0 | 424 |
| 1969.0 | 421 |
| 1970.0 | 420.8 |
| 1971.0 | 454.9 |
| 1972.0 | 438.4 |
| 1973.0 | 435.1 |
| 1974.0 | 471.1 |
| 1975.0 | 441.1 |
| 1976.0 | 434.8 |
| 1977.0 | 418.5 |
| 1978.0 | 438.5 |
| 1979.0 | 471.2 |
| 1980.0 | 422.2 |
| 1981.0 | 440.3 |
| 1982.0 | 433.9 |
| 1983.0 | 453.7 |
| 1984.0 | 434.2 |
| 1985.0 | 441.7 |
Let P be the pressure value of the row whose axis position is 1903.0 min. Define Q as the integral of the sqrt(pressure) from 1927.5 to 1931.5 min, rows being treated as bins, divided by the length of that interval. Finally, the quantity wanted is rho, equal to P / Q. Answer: 20.7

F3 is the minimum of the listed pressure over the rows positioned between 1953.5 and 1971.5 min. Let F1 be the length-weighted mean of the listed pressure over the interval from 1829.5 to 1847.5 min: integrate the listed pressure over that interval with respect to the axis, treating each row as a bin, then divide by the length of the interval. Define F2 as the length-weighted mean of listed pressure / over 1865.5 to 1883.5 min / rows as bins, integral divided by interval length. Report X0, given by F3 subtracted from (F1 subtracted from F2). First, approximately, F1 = 466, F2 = 436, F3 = 412.6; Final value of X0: -442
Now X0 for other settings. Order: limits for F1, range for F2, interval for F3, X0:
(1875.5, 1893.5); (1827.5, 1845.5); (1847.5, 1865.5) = -404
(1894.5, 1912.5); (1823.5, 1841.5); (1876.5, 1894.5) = -405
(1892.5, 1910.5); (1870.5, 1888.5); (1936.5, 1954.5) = -419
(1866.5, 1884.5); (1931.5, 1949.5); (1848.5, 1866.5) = -417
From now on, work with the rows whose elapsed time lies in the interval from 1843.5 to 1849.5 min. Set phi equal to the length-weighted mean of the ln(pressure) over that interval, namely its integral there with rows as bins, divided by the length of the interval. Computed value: 6.151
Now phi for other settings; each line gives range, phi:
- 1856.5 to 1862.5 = 6.104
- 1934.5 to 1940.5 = 6.078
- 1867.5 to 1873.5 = 6.076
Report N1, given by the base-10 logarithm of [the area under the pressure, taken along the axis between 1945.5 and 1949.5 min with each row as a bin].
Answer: 3.25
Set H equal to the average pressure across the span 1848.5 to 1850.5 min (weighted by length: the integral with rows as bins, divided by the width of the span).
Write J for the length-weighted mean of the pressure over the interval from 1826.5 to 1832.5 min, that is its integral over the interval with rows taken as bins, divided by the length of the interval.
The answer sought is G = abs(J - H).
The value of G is 23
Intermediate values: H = 455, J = 478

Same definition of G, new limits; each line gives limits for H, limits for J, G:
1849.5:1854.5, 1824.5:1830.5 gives 23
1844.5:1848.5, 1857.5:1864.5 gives 29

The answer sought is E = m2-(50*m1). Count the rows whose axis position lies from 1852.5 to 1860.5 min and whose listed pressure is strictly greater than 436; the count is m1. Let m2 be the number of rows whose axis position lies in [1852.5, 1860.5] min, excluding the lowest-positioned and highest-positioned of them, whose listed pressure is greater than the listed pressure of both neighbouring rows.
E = -298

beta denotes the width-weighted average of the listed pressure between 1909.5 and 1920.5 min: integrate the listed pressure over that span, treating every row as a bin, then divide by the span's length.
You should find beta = 443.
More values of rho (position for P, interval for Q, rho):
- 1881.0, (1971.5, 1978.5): 21.3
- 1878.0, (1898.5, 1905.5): 20.2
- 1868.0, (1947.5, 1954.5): 21.1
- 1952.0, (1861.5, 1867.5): 20.5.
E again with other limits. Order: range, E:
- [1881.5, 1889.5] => -298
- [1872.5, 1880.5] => -198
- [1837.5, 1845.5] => -398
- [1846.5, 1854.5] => -349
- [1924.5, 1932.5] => -149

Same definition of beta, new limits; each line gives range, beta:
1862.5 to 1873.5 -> 433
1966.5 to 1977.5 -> 437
